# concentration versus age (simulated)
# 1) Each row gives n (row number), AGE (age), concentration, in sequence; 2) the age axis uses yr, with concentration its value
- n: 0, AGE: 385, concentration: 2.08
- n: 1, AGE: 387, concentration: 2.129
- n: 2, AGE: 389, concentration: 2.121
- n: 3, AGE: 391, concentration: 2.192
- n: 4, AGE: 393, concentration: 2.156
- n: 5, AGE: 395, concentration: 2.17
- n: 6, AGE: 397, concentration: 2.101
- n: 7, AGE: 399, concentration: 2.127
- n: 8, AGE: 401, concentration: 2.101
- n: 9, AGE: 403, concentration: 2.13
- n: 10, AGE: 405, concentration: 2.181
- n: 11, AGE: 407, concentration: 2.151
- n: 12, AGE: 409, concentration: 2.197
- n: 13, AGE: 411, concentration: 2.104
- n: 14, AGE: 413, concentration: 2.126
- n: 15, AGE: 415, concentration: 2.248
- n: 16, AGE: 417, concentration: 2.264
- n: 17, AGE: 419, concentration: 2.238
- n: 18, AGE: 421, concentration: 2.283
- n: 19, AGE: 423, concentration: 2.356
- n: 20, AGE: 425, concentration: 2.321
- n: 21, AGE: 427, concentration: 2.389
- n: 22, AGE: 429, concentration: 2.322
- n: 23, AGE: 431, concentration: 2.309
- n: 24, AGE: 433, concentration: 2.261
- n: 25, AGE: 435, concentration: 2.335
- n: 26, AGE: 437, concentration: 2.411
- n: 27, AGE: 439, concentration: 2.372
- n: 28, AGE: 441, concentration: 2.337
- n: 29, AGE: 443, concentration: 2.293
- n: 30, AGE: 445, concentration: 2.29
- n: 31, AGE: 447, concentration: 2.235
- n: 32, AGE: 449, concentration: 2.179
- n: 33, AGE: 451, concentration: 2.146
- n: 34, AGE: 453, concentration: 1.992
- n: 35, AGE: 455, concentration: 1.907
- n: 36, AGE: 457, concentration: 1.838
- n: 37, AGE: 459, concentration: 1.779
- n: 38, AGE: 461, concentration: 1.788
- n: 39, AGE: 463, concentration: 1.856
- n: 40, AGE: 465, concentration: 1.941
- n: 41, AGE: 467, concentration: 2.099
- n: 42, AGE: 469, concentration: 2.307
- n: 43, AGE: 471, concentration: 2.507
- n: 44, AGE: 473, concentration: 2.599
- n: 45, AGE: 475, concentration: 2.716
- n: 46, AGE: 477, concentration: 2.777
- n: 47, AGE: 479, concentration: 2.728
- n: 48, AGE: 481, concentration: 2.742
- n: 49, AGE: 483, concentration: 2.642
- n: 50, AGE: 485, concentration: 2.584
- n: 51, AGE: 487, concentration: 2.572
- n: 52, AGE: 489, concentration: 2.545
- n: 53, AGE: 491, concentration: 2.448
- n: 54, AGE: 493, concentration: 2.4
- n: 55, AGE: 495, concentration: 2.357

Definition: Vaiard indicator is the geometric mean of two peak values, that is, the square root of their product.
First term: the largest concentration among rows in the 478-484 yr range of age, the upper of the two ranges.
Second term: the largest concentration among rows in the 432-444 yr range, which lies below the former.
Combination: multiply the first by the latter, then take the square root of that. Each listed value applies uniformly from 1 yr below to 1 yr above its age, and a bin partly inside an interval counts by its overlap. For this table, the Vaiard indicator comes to 2.57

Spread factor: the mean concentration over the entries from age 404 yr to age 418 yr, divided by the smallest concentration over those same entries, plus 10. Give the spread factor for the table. 11.0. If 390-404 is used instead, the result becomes 11.0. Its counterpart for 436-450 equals 11.1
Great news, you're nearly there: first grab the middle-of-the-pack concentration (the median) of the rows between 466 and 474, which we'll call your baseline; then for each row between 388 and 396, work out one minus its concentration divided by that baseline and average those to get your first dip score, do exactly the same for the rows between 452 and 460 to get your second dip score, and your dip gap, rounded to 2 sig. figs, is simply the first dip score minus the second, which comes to -0.12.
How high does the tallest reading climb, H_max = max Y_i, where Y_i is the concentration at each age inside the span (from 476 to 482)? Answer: 2.777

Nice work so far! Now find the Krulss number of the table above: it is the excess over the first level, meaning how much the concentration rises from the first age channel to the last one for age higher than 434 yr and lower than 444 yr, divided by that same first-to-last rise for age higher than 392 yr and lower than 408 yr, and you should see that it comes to 8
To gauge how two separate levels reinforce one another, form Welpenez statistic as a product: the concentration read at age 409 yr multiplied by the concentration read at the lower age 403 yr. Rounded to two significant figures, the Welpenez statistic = 4.7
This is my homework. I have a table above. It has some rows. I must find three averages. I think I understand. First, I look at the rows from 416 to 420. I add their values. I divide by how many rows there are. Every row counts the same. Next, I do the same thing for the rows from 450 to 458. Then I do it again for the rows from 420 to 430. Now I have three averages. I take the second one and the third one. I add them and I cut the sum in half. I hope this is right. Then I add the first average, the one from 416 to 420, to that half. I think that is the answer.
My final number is 4.40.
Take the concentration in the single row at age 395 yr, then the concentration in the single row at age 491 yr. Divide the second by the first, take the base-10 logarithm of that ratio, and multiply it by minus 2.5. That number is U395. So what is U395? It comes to -0.1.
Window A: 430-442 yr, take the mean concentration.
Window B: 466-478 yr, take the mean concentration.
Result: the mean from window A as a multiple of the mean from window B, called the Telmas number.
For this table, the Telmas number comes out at 0.93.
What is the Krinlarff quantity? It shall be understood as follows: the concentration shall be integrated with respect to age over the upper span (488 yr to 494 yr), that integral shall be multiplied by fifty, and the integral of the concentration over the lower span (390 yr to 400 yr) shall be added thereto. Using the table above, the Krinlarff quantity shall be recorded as 761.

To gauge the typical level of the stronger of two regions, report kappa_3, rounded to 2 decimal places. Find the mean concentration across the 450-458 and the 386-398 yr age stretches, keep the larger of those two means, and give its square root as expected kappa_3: 1.46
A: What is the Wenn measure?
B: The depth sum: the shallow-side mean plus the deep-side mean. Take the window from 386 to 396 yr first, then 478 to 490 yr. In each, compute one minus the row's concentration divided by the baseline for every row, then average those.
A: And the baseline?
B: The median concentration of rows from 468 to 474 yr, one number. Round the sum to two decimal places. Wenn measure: 0.09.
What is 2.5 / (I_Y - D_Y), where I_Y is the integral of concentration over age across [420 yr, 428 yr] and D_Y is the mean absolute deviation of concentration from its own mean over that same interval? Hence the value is 0.13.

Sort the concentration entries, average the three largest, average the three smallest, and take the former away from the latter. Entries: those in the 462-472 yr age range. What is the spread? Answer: -0.34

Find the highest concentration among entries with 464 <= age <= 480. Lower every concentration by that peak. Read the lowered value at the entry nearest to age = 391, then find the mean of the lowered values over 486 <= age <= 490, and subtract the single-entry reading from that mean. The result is 0.37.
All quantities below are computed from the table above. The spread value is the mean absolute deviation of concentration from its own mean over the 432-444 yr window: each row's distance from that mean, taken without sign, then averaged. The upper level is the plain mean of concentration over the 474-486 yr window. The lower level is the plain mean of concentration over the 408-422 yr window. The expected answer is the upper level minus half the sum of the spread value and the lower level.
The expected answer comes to 1.6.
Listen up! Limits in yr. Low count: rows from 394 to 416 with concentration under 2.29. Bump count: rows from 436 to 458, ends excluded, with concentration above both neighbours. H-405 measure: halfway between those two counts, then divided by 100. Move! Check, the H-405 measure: 0.055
